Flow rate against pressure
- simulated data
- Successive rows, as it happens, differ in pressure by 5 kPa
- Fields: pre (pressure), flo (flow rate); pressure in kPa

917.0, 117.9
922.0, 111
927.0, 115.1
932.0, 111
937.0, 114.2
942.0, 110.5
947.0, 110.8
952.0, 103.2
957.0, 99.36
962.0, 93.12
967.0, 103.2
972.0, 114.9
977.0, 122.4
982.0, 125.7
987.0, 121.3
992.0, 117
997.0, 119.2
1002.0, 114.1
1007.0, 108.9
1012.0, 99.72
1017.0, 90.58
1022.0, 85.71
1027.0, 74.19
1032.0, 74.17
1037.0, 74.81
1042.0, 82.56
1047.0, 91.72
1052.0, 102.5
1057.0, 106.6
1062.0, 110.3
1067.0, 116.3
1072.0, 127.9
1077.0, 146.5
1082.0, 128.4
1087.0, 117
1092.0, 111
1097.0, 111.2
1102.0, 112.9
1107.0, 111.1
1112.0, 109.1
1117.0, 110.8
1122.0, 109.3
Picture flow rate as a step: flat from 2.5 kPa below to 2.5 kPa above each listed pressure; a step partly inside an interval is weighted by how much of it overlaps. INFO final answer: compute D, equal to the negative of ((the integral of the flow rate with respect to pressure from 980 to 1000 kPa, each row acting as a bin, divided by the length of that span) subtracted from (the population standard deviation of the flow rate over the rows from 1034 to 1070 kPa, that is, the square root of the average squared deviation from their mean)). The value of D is 106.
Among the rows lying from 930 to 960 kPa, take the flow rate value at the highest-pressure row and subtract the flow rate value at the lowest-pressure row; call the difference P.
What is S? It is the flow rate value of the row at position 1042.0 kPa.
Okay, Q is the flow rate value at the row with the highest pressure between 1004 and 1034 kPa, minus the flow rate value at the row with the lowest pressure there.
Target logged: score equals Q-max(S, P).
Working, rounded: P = -12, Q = -35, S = 82.56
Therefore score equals -117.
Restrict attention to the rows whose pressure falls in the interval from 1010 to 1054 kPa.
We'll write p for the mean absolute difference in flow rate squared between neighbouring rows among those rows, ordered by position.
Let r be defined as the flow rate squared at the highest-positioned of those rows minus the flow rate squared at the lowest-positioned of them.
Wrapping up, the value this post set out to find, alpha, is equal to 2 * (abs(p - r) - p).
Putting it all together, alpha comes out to -1124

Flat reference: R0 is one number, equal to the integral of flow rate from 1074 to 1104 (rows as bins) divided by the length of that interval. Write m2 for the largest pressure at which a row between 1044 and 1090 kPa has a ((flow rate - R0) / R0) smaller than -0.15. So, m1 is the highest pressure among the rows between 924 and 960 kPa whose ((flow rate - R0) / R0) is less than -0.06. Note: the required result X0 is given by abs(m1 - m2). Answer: 95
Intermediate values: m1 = 957.0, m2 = 1052.0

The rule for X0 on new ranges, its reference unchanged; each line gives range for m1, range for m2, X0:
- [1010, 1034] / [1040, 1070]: 20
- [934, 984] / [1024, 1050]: 80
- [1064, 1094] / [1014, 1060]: 40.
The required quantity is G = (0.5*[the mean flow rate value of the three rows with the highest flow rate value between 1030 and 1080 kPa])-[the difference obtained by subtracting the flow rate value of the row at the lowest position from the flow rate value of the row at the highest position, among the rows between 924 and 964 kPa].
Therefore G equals 87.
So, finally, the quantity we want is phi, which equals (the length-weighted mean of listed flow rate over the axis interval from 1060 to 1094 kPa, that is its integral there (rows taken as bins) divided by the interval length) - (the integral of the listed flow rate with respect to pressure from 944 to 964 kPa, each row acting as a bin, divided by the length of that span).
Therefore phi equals 21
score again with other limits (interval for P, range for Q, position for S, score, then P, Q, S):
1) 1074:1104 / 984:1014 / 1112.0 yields -131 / -34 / -22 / 109.1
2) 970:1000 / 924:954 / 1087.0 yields -129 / 4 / -12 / 117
